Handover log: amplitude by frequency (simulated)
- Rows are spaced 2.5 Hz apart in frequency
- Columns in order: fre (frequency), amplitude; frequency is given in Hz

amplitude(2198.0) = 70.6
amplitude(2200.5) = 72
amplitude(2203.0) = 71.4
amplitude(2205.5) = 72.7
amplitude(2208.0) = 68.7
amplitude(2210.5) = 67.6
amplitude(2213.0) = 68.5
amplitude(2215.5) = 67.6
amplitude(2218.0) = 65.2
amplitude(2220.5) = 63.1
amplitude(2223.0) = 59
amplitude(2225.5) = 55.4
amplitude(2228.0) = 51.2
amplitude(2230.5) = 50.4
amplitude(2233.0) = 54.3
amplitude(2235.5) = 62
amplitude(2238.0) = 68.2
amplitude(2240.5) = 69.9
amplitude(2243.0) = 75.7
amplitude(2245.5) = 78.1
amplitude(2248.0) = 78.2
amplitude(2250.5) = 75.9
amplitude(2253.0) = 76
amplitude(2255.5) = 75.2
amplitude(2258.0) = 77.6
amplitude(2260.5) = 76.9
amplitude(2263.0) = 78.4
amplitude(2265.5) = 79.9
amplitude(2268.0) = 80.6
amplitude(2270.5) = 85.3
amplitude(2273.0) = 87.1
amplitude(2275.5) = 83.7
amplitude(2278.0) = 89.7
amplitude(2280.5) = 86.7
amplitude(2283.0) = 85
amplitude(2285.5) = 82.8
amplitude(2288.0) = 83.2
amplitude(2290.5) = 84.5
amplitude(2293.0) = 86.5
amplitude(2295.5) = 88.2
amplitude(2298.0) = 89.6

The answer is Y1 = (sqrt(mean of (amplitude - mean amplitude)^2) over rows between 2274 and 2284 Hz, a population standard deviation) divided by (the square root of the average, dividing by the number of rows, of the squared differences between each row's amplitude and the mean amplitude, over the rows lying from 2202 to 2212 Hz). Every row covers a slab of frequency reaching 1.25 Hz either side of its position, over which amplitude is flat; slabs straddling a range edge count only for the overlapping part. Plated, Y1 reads 1.1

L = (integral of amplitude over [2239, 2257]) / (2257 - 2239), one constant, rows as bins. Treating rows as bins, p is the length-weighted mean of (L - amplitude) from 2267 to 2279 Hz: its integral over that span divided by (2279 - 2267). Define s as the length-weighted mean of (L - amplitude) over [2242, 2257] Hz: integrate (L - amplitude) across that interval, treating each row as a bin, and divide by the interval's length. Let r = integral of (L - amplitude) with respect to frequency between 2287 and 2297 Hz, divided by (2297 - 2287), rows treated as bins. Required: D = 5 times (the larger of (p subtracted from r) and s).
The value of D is -2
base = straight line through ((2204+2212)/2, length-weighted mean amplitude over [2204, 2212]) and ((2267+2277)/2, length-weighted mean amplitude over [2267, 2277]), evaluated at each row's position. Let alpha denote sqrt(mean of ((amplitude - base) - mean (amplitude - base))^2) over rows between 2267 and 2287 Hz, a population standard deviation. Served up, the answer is 2.7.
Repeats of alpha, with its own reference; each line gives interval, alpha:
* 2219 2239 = 5.7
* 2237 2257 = 2.8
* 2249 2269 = 0.8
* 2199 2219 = 3.7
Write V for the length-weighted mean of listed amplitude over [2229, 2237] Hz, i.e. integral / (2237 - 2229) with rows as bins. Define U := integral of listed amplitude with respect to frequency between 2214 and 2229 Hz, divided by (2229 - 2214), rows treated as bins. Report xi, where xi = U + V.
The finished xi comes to 116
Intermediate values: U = 61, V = 56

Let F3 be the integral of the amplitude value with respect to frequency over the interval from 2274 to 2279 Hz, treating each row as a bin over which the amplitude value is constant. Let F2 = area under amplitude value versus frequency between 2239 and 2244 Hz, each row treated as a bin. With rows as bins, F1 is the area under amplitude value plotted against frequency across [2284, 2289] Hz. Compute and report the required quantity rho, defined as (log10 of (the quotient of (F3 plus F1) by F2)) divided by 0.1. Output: 3.70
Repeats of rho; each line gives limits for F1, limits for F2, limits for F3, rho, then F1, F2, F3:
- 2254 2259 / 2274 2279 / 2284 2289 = 2.65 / 382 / 433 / 415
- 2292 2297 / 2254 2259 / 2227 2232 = 2.59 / 438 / 382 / 255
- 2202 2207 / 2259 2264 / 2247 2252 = 2.83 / 360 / 388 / 385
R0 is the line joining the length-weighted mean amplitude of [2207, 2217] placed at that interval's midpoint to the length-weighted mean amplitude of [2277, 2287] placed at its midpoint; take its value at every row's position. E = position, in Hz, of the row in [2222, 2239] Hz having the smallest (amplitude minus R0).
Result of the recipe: 2230.5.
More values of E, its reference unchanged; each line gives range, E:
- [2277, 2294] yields 2288.0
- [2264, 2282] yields 2265.5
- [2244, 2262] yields 2255.5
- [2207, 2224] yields 2223.0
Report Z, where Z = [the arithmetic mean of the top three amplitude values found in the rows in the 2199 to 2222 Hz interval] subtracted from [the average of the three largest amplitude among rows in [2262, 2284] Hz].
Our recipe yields 16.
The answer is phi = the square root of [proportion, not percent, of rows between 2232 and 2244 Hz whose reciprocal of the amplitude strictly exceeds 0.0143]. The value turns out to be 0.9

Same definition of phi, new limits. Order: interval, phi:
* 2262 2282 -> 0.0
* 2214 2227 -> 1.0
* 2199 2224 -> 0.8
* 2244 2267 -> 0.0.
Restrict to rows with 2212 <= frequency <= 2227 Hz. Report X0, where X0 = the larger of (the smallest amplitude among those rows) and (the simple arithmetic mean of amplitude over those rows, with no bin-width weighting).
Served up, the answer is 63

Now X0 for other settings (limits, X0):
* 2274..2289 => 85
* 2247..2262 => 77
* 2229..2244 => 63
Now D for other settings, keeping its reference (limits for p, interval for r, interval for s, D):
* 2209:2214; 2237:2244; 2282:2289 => -16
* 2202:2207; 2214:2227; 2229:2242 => 72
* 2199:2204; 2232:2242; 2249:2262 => 38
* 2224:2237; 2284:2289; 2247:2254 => -6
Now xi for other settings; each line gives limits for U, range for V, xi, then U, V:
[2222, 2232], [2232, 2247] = 122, 54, 68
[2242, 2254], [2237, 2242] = 146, 77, 69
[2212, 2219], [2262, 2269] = 147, 67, 80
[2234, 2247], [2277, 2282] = 159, 71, 88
